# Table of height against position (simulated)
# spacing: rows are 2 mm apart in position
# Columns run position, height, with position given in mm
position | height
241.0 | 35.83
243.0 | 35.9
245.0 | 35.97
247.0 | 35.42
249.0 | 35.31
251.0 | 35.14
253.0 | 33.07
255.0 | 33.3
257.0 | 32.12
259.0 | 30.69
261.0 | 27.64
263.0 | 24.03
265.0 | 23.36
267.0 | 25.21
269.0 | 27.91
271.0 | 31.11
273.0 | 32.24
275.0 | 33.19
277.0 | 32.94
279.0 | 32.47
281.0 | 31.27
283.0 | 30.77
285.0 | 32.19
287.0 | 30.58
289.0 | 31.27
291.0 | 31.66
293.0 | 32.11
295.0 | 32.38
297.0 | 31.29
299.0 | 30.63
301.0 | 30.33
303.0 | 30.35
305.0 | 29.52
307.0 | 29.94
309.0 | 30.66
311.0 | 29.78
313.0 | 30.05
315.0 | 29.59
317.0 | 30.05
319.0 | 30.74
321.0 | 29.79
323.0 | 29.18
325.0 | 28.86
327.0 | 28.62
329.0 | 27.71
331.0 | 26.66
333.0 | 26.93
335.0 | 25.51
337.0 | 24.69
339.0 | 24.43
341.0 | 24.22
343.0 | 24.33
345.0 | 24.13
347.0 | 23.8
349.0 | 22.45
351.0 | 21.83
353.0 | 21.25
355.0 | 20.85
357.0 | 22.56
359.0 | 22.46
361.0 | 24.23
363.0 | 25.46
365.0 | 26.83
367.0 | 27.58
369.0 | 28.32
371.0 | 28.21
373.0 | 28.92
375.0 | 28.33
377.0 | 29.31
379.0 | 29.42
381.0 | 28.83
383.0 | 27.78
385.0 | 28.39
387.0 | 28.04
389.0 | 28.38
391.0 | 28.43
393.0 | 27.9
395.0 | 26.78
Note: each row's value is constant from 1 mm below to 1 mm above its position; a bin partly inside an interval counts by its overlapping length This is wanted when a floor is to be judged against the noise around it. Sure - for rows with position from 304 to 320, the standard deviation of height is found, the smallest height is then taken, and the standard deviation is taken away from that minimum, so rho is 29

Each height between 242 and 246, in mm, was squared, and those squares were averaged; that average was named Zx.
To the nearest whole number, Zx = 1291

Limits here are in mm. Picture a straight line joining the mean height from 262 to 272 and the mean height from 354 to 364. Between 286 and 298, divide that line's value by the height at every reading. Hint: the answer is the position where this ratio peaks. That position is 287.0 mm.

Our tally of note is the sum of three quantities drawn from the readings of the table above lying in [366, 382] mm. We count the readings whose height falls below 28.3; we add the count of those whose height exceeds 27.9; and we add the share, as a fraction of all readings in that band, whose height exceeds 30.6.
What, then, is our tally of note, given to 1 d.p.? 9.0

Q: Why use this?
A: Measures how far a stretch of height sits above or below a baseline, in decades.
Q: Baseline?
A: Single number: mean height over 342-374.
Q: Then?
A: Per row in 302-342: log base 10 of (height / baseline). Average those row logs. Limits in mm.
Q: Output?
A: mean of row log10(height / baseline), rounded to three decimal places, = 0.061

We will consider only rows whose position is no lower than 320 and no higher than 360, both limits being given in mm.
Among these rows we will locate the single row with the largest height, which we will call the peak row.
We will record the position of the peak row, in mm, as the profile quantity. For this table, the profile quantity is 321.0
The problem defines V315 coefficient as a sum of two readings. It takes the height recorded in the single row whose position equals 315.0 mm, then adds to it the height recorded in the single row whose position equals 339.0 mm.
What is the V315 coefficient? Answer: 54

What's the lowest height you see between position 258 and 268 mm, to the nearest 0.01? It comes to 23.36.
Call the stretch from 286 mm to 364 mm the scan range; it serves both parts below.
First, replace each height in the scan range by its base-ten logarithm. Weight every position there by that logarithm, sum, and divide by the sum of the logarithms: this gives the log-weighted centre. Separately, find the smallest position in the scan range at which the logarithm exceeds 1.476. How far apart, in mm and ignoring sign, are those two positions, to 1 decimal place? 37.2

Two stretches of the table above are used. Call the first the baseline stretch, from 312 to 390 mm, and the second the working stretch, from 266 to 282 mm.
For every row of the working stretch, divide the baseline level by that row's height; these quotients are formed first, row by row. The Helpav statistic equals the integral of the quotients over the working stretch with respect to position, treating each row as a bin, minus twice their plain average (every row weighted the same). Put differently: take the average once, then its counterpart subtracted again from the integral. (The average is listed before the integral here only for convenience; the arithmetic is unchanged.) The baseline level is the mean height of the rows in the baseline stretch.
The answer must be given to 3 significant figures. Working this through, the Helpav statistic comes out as 12.2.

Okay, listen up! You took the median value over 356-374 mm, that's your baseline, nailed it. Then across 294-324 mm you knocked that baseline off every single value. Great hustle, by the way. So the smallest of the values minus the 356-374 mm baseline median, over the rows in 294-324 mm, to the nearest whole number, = 2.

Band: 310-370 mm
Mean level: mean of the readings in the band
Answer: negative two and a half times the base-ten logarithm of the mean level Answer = -3.54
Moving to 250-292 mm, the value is -3.71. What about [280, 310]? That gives -3.73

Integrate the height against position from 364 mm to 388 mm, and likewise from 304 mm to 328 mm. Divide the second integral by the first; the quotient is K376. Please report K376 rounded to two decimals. 1.05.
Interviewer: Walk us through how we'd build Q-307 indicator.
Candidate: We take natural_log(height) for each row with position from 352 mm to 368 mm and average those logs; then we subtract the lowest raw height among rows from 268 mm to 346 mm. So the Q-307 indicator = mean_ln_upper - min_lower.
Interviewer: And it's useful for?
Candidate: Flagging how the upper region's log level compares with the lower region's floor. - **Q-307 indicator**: -21.0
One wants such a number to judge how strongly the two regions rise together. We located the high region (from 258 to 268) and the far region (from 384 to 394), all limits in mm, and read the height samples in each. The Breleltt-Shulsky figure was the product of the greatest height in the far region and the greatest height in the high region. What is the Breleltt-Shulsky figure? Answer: 873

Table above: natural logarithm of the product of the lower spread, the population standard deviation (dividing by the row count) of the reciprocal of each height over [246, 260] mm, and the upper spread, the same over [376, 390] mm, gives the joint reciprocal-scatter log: -13.8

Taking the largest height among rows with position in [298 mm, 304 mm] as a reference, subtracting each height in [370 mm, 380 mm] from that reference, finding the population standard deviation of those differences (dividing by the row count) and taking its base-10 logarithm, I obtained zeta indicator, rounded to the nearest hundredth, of -0.31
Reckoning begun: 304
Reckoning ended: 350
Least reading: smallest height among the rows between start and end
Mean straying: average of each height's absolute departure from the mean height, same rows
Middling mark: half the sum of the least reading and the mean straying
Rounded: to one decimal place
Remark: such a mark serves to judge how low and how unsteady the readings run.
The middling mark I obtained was 12.4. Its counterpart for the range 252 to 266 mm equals 13.5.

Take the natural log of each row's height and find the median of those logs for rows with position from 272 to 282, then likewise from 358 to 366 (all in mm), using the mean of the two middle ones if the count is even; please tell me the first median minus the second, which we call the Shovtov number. 0.27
